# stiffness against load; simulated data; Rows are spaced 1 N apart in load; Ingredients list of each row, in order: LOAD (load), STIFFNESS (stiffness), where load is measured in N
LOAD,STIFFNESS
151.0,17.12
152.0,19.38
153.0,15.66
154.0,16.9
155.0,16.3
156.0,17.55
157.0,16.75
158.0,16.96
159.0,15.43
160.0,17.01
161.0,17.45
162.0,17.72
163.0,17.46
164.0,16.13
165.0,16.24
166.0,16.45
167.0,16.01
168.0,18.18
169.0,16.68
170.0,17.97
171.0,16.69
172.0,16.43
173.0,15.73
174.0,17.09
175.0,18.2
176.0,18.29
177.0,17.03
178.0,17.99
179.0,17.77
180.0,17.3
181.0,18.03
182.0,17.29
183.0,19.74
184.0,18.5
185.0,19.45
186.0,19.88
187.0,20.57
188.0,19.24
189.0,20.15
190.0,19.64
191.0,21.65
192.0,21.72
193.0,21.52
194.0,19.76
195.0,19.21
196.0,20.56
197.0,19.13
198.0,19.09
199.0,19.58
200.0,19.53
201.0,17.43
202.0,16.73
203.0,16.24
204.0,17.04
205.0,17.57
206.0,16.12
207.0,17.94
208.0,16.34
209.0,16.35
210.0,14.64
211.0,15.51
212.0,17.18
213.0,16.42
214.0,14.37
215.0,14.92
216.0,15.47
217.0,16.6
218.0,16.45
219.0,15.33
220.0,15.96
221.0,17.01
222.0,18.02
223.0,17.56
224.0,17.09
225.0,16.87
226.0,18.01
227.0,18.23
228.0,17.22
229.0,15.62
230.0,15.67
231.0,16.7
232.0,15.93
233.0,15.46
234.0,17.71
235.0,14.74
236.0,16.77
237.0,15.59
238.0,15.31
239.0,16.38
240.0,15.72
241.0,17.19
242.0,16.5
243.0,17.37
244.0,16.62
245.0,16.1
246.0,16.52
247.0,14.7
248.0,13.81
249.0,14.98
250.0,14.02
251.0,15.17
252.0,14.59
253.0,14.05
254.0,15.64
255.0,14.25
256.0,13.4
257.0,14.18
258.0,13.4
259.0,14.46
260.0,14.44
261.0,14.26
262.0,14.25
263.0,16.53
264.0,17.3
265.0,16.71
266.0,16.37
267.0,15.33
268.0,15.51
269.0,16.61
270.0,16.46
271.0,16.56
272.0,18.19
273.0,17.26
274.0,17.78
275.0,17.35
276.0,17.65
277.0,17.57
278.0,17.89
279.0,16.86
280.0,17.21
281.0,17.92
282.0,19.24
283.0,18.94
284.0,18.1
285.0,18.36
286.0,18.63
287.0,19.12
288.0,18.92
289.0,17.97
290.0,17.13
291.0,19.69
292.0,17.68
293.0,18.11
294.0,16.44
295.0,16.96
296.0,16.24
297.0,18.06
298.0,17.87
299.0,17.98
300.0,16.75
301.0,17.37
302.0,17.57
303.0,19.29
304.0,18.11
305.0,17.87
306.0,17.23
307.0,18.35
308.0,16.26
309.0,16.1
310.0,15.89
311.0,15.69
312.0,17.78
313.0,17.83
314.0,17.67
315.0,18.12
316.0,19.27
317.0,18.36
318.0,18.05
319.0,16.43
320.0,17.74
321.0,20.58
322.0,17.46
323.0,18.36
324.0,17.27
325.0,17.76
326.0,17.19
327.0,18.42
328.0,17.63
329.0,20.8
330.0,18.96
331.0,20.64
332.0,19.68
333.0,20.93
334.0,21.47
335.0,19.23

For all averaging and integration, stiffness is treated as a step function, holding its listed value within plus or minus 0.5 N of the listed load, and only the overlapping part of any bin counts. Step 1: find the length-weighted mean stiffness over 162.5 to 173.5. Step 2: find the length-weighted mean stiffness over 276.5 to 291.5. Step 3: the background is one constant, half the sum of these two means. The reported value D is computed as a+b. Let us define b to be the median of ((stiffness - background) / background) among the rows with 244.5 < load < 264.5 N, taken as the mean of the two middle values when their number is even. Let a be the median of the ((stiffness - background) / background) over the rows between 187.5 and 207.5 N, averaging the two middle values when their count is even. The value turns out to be -0.07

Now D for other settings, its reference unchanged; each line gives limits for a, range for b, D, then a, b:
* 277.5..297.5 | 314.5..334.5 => 0.08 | 0.031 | 0.05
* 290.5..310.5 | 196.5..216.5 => -0.04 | 0.008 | -0.05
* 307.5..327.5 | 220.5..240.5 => -0.03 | 0.015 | -0.04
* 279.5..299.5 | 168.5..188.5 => 0.06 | 0.031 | 0.03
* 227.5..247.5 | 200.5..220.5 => -0.14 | -0.071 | -0.06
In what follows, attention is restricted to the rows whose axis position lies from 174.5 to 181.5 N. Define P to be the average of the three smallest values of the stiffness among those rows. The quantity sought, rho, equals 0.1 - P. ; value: -17.3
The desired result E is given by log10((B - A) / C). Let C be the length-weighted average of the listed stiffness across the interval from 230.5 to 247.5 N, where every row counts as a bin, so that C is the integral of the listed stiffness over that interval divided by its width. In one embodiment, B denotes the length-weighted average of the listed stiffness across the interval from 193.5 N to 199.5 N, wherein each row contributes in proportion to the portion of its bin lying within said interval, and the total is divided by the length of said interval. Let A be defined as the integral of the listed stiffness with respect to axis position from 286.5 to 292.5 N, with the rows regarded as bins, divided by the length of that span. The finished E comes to -1.2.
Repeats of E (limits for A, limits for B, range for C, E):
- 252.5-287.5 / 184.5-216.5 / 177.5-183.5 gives -1.0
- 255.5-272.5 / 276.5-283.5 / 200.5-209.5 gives -0.8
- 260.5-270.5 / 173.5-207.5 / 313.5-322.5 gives -0.8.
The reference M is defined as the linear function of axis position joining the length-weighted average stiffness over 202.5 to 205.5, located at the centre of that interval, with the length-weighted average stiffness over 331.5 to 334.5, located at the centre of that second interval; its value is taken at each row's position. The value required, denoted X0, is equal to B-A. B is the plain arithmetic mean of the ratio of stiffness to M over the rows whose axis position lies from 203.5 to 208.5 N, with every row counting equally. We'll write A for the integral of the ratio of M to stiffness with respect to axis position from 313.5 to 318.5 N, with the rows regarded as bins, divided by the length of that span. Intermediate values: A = 1.11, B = 1.00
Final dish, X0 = -0.11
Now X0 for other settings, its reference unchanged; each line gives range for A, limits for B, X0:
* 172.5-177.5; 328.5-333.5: 0.04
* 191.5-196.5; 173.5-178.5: 0.29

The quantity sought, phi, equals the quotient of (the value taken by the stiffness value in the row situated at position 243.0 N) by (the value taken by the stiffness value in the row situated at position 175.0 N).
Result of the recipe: 0.95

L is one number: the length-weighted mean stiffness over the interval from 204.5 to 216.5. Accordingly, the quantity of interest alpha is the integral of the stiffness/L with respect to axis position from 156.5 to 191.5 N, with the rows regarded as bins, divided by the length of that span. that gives 1.11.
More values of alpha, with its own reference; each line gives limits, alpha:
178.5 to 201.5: 1.21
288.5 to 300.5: 1.09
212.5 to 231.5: 1.03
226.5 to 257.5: 0.98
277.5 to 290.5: 1.13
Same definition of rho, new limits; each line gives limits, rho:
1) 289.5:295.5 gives -16.7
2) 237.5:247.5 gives -15.1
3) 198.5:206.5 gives -16.3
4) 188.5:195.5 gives -19.4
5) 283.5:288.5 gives -18.3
